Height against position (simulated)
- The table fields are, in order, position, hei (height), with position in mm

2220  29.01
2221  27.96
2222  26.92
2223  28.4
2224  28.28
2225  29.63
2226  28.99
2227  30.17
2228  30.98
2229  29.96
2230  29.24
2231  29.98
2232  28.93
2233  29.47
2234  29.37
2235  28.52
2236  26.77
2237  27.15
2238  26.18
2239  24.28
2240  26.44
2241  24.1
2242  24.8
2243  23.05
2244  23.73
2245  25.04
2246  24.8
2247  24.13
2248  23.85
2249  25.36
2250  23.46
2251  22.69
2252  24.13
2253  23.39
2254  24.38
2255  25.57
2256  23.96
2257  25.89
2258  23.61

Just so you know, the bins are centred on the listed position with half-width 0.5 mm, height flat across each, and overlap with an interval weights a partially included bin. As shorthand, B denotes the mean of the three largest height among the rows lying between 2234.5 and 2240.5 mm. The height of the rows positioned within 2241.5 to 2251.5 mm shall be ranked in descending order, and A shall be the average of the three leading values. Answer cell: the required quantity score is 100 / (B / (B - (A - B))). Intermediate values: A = 25.1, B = 27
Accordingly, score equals 109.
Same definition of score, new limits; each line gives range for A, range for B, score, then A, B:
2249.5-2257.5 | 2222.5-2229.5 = 117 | 25.3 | 30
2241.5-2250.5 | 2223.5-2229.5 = 117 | 25.1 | 30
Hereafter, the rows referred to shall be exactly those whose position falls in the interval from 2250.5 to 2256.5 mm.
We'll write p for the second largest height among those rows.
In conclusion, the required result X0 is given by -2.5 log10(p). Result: -3.47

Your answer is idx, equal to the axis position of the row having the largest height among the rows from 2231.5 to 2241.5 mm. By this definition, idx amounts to 2233 mm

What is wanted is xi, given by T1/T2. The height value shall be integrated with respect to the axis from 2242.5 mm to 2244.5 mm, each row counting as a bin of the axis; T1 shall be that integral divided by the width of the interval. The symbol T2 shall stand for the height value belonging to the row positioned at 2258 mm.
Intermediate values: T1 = 23.4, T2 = 23.61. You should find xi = 0.99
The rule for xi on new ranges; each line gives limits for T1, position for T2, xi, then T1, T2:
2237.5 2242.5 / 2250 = 1.07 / 25.2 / 23.46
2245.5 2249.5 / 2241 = 1.02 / 24.5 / 24.1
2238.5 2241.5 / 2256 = 1.04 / 24.9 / 23.96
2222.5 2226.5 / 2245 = 1.15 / 28.8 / 25.04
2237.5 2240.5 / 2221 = 0.92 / 25.6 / 27.96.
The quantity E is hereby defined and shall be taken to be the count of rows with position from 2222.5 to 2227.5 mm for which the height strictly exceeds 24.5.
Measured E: 5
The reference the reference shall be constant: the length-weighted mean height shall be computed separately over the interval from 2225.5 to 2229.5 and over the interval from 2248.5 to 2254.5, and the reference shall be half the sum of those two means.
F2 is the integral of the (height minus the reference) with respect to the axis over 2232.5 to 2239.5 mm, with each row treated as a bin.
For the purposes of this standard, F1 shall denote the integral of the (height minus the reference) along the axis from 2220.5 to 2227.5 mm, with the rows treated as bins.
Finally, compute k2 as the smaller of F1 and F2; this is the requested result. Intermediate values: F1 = 12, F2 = 3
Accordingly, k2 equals 3.0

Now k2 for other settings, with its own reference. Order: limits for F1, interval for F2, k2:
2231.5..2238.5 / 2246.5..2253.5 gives -21.7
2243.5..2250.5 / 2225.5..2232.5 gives -18.4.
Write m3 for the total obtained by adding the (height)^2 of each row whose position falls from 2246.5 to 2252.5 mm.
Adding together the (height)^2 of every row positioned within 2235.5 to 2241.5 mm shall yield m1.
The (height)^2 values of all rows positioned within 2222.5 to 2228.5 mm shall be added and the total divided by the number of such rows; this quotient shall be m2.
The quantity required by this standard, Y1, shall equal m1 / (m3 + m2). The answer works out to 0.9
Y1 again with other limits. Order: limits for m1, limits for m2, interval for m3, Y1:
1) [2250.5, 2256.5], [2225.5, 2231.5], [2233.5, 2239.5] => 0.7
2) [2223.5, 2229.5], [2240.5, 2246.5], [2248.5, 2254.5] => 1.3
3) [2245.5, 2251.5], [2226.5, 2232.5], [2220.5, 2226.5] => 0.6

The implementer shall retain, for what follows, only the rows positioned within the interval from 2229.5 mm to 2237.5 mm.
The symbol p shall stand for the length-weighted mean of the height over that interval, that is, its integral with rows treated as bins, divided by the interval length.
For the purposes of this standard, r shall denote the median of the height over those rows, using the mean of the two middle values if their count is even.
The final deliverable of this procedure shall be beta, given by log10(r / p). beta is 0.006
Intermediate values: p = 28.7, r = 29.1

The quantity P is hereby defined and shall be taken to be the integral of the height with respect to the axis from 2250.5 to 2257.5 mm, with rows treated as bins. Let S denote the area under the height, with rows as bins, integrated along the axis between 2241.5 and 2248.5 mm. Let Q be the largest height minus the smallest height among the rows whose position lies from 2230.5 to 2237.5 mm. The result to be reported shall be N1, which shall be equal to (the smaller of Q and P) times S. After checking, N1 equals 544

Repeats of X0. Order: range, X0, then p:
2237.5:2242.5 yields -3.54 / 26.18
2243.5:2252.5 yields -3.50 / 25.04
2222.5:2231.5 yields -3.70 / 30.17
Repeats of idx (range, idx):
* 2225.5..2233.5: 2228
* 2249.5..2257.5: 2257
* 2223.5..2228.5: 2228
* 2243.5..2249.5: 2249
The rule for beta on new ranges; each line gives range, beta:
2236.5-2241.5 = 0.009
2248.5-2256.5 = -0.001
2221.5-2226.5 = -0.001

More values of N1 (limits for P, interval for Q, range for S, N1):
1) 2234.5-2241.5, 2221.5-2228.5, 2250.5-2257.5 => 690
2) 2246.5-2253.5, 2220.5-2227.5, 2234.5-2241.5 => 596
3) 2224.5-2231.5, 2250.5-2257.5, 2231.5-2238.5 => 628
